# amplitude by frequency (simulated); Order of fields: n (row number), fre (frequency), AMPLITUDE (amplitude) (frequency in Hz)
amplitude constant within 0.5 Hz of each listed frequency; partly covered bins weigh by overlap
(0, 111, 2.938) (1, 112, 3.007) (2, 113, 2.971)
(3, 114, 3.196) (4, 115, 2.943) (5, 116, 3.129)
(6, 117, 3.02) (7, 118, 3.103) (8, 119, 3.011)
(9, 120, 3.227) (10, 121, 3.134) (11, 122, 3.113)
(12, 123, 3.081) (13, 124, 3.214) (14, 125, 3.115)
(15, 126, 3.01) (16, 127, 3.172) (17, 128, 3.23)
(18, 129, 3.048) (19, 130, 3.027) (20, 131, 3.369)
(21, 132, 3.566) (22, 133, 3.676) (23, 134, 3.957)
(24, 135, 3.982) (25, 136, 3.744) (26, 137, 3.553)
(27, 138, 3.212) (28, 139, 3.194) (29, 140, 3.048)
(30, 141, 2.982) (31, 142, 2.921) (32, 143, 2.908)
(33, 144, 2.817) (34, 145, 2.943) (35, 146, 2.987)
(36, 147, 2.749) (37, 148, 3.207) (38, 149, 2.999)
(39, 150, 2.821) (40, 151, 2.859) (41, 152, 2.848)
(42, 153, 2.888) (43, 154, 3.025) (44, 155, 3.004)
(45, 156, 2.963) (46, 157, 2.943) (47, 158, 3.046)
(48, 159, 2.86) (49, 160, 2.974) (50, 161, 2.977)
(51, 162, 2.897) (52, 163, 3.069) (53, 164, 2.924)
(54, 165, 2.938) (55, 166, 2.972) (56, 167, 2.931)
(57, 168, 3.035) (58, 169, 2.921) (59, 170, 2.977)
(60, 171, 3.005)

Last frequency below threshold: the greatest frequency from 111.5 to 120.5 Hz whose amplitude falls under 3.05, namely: 119 Hz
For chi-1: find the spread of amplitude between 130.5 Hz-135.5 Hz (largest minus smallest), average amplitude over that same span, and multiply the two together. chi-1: 2.27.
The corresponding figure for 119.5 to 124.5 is 0.46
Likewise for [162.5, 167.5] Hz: 0.43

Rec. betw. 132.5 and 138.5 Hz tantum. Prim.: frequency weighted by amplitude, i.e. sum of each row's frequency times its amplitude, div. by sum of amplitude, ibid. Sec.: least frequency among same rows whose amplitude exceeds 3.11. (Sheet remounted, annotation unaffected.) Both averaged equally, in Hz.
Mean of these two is 134.2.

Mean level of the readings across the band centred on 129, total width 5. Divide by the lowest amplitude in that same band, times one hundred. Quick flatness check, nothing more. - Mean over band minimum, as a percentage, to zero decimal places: 105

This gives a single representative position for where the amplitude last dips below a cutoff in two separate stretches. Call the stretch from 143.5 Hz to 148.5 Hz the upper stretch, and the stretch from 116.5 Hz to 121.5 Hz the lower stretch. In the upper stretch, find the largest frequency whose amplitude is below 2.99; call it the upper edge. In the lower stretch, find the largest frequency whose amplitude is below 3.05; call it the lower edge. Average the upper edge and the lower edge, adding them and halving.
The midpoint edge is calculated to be 133.0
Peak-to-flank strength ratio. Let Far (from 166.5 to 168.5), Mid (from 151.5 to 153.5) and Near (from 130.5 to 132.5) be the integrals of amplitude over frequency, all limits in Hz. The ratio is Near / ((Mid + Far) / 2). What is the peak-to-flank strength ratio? 1.19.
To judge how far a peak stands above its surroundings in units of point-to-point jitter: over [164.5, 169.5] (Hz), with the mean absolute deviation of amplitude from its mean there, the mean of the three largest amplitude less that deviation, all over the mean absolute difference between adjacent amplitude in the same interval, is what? 40.2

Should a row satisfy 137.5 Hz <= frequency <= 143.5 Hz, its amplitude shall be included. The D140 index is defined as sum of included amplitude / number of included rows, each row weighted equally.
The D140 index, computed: 3.04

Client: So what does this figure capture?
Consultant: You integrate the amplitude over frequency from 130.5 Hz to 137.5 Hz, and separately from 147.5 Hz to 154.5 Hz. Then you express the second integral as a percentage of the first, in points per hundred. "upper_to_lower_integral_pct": 80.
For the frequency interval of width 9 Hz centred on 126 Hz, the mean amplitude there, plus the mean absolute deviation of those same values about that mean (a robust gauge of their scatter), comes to 3.18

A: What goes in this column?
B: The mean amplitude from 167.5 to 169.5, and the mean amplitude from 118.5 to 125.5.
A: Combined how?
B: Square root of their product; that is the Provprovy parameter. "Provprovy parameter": 3.05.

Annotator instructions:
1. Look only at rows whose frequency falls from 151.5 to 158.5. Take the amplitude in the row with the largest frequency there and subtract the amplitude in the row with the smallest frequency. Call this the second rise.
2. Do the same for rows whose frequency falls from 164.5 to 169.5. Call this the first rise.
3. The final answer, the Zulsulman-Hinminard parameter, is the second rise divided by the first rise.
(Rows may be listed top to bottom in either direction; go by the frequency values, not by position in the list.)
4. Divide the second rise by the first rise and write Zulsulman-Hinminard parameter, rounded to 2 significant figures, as -12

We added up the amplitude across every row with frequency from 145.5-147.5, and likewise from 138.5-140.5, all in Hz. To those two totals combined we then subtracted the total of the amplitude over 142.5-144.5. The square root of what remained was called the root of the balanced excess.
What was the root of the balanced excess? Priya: 2.50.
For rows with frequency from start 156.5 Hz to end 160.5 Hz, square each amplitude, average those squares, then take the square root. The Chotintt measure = 2.96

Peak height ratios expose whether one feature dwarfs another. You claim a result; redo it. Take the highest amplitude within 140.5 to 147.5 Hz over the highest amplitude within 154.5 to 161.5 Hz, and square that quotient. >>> 1.0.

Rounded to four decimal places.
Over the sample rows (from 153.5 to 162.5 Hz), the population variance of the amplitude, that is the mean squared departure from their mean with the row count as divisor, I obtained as 0.0031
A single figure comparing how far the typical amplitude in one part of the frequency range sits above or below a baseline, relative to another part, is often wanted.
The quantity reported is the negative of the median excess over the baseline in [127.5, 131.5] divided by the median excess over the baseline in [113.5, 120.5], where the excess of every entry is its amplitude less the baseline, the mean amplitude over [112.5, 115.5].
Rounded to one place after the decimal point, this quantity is -1.5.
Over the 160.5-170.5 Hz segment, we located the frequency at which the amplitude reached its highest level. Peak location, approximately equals 163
